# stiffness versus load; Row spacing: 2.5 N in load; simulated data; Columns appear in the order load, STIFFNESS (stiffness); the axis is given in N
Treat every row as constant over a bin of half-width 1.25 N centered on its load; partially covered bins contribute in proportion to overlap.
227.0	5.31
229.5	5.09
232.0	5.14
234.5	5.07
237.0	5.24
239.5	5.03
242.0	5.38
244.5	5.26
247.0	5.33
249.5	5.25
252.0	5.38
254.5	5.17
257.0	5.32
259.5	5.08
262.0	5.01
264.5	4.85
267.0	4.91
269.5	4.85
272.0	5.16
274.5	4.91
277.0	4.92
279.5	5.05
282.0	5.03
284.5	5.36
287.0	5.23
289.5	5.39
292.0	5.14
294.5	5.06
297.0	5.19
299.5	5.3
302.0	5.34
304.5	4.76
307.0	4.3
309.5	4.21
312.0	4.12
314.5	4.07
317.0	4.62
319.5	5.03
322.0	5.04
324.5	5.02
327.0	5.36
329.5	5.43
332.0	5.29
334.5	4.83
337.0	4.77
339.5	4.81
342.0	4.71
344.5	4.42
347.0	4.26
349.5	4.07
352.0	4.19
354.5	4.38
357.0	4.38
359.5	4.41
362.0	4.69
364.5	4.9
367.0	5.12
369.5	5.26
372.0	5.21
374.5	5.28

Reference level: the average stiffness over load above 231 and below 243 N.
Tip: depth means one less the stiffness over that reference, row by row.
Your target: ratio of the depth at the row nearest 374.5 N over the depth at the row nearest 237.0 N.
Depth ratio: 1.6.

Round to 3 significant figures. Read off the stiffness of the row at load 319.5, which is 5.03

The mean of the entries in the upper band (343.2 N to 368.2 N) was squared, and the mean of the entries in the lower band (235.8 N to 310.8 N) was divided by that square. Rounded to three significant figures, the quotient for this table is 0.253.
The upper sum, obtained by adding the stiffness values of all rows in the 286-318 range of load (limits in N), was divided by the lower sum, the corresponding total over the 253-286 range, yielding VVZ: 0.956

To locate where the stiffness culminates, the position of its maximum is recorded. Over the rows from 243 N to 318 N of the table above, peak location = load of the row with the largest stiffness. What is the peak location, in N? 289.5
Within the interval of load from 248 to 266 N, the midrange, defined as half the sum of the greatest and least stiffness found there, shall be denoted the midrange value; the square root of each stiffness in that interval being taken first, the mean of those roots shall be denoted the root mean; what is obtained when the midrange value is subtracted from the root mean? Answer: -2.85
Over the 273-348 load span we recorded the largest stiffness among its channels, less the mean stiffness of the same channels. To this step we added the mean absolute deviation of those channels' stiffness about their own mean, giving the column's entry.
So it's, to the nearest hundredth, 0.86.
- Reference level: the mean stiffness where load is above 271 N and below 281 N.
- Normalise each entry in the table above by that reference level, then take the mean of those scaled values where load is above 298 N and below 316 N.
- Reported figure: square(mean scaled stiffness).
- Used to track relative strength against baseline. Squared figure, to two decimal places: 0.84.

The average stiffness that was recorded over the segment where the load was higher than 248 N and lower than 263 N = 5.2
